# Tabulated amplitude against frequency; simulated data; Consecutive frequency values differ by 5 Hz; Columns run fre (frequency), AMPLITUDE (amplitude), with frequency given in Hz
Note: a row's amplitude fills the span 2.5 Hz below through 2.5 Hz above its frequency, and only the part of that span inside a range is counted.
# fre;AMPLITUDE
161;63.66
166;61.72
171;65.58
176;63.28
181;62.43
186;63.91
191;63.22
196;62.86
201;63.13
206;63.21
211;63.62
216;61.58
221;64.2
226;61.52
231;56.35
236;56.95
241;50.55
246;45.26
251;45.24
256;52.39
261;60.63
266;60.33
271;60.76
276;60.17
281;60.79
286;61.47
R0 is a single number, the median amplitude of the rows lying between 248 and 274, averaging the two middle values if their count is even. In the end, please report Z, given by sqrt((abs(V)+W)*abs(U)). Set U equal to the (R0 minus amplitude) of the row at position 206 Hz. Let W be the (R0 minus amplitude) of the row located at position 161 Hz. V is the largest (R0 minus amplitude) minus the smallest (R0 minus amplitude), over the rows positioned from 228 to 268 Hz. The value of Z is 5.9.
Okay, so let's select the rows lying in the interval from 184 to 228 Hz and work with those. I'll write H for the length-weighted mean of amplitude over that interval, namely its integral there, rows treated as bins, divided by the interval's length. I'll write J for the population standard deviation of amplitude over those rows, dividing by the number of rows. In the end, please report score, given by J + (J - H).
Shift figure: -61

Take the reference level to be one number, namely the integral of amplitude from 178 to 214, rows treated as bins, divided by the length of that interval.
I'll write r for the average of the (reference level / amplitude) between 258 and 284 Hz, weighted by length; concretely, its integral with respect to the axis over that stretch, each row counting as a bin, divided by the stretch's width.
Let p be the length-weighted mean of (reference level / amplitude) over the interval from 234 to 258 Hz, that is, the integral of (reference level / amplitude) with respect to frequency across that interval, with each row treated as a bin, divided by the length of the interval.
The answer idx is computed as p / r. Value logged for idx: 1.22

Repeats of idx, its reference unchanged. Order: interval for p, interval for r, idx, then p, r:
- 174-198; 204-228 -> 1.00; 1.00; 1.01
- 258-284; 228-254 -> 0.84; 1.05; 1.25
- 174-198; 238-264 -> 0.80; 1.00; 1.25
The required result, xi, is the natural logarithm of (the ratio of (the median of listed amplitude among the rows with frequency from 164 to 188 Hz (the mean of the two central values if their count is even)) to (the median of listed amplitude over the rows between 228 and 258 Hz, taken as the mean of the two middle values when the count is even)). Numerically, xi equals 0.21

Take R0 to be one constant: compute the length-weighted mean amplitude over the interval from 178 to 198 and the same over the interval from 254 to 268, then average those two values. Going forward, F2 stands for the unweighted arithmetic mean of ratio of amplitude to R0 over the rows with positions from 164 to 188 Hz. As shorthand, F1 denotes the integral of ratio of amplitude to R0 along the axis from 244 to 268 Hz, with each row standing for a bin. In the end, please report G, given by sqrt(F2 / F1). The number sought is 0.224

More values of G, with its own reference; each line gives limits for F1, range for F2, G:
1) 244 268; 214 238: 0.218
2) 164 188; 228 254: 0.183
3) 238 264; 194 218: 0.218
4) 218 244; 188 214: 0.205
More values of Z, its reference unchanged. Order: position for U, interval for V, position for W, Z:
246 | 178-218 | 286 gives 4.2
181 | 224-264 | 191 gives 5.3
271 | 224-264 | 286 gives 2.6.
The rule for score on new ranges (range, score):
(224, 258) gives -41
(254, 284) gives -53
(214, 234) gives -55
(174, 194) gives -62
